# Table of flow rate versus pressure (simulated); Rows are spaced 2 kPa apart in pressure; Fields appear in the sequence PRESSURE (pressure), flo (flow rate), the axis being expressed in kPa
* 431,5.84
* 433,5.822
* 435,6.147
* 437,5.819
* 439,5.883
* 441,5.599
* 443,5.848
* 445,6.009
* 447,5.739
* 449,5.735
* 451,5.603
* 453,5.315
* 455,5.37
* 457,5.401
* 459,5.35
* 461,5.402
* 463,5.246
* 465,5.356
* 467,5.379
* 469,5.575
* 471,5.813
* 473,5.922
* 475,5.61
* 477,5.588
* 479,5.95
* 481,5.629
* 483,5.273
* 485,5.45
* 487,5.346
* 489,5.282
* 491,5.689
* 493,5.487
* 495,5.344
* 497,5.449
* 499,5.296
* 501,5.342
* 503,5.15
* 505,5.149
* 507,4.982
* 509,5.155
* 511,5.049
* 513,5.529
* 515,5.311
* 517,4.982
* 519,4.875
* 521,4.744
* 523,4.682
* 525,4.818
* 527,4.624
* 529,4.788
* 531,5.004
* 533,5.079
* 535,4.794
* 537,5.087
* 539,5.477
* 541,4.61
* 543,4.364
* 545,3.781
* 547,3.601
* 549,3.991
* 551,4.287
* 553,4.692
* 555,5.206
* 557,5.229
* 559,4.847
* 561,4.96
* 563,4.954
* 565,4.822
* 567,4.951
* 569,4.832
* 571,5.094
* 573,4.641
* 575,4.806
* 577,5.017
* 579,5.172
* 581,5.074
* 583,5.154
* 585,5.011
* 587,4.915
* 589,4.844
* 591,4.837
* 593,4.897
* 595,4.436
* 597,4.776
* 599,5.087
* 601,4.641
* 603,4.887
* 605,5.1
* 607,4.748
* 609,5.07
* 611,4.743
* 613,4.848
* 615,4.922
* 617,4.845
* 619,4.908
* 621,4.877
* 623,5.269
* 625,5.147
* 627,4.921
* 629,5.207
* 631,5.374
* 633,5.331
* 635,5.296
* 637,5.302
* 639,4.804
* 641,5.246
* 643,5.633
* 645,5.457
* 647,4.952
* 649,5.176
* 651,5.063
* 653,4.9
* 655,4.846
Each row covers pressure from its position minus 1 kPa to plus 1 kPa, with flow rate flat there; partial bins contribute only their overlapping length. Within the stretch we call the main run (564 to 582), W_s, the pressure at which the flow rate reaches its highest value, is 579 kPa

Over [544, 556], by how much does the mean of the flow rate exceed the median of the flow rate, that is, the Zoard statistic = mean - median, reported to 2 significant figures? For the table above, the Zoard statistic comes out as 0.12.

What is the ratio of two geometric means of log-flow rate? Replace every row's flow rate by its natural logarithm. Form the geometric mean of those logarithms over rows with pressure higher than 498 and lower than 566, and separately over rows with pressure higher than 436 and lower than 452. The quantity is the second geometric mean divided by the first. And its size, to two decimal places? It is 1.11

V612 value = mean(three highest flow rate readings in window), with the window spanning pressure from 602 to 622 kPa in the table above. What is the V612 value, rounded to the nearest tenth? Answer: 5.0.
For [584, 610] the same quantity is 5.1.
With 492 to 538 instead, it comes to 5.5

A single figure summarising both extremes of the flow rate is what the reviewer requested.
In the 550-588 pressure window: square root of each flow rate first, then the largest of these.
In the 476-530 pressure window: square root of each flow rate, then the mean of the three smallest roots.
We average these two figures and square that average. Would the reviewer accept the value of 4.95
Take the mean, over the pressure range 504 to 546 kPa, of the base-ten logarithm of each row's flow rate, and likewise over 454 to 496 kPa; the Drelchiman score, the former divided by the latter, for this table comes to 0.93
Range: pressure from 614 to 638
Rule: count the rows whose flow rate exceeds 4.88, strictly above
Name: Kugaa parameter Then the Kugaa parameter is 10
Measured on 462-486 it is 12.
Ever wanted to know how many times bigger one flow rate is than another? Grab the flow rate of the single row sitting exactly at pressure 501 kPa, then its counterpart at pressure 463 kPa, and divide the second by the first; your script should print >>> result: 0.98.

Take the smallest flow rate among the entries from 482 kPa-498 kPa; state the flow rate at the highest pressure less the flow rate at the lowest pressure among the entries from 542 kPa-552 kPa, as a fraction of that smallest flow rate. -0.015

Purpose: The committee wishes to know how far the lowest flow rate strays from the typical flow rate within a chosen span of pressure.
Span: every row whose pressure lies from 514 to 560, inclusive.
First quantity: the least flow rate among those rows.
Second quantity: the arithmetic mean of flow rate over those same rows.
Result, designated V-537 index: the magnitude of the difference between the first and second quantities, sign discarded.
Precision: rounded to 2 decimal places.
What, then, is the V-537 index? 1.13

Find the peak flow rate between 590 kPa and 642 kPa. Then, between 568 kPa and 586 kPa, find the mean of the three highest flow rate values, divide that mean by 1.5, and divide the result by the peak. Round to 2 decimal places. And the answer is 0.64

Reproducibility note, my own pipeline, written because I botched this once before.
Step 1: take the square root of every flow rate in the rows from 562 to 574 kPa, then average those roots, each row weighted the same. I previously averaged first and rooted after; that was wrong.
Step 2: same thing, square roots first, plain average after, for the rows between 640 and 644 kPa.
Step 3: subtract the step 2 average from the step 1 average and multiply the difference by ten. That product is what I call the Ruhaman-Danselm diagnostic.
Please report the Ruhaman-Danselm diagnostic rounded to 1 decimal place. -1.2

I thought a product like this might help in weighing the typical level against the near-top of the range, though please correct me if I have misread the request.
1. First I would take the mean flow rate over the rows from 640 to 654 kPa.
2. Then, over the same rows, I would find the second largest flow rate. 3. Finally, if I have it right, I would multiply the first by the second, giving 28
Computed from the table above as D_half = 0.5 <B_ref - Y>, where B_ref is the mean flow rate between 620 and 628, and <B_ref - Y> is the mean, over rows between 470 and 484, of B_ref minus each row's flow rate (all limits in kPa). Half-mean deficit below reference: -0.32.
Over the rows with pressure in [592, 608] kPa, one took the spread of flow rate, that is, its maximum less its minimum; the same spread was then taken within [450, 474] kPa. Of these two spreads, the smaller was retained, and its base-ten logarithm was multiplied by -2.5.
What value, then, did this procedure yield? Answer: 0.4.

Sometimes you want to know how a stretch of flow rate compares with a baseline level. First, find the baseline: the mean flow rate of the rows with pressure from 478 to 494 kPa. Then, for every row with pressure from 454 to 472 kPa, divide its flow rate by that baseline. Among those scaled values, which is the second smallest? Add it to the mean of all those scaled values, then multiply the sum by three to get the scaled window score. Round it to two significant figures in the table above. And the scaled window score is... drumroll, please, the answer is 5.9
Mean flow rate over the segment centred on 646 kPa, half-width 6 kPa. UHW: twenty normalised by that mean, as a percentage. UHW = 381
